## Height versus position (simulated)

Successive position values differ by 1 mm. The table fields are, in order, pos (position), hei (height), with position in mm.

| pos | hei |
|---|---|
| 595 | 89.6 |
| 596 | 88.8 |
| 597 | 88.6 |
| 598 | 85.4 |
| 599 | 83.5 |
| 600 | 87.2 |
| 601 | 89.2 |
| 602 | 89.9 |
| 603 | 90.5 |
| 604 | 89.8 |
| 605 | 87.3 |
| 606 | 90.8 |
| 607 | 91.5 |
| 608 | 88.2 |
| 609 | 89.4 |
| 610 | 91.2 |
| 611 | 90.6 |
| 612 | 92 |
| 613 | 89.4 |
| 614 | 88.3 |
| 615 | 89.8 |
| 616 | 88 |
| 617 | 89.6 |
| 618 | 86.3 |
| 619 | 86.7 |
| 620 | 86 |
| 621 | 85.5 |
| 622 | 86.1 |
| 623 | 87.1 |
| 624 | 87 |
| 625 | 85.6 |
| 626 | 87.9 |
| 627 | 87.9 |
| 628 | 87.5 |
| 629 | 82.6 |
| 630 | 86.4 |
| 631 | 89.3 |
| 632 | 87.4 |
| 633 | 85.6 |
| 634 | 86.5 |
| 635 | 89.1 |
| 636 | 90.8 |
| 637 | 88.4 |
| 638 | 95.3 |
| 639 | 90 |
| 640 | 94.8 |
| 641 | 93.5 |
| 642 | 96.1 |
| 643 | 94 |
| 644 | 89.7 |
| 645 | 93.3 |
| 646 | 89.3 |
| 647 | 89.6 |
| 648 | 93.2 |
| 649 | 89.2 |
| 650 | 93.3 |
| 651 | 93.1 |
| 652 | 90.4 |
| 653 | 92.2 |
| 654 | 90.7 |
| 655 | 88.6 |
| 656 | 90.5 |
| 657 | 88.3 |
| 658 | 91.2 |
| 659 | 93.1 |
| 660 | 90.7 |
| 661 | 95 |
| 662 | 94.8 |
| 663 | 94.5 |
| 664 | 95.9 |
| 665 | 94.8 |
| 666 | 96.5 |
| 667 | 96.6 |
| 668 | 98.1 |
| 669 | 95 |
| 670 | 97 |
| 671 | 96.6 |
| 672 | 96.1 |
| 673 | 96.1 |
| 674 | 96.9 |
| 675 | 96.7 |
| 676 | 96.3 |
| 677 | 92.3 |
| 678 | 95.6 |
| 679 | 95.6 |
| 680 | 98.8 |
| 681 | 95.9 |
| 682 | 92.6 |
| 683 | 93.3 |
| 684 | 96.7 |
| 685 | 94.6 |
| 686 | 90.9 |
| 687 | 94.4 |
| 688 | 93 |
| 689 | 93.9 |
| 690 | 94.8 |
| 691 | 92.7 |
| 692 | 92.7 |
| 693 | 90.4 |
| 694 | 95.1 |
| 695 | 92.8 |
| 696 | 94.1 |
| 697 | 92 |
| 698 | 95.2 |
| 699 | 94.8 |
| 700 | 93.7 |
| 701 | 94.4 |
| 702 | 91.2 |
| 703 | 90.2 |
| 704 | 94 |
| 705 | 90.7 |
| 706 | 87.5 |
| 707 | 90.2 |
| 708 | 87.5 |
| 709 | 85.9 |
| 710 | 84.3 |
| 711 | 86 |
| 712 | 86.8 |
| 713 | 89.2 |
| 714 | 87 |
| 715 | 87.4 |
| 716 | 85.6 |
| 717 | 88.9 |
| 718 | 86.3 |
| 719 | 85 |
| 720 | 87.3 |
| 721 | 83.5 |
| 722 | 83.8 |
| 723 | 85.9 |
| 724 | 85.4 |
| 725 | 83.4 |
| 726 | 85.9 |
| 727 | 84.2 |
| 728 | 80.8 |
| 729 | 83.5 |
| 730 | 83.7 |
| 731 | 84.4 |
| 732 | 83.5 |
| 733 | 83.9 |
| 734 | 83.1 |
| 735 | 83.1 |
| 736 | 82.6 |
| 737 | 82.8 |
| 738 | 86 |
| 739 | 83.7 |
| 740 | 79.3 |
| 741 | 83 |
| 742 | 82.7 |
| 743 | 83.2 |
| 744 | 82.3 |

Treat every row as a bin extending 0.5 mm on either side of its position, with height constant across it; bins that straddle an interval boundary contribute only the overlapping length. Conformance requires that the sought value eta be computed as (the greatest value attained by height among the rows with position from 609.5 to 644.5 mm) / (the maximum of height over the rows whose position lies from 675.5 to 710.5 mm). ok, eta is 0.97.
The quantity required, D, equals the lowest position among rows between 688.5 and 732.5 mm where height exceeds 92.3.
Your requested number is 689 mm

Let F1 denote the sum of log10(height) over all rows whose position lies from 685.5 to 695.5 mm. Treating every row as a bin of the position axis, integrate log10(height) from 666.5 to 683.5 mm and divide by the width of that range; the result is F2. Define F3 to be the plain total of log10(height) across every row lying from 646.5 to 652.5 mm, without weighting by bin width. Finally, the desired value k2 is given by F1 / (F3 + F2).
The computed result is 1.4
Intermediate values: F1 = 20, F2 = 1.98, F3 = 12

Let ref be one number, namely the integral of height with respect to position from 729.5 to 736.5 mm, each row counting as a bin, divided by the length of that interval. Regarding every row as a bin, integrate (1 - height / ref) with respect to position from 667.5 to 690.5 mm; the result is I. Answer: -3.3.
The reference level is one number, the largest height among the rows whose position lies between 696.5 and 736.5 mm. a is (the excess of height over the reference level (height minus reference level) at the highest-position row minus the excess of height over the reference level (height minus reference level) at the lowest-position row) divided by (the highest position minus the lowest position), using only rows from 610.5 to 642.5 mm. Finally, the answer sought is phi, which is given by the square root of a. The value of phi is 0.4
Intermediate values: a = 0.18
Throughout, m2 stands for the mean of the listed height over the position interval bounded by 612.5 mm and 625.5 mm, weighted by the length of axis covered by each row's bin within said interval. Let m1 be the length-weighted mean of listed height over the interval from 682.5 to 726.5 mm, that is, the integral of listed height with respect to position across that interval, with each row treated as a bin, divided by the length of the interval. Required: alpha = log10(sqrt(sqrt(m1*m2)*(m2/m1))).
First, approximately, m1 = 90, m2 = 87.3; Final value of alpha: 0.967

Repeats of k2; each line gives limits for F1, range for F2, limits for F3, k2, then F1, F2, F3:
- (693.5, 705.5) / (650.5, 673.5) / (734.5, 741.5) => 1.5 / 24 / 1.97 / 13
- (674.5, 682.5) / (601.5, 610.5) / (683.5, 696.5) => 0.6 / 16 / 1.95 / 26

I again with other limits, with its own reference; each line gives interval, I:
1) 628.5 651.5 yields -1.9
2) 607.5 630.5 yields -1.2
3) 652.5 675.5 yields -2.9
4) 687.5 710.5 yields -2.3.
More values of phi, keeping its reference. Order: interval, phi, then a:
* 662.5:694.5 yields 0.1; 0.02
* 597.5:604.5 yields 0.9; 0.73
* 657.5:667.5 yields 0.8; 0.60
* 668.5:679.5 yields 0.2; 0.06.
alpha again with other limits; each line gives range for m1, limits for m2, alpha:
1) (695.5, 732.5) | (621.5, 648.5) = 0.978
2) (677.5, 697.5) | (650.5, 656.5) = 0.976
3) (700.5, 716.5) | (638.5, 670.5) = 0.989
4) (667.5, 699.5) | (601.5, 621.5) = 0.968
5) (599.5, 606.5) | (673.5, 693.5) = 0.994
